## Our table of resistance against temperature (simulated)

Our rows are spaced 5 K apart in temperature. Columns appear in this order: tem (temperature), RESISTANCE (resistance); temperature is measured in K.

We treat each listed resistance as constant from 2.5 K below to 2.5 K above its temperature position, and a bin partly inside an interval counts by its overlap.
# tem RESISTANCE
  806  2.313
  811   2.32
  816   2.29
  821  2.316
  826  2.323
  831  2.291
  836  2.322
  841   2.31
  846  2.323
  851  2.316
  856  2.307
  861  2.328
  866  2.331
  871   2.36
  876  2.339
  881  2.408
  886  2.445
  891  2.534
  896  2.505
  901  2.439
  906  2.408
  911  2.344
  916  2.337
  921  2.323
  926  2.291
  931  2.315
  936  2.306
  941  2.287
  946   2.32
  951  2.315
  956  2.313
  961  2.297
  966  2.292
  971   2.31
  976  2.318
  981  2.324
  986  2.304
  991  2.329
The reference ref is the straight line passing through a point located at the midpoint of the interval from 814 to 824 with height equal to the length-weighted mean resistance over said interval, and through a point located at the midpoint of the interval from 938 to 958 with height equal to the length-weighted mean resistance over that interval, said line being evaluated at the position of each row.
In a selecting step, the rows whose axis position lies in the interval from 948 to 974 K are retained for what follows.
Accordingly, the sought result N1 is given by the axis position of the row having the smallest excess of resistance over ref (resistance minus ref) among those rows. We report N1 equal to 966 K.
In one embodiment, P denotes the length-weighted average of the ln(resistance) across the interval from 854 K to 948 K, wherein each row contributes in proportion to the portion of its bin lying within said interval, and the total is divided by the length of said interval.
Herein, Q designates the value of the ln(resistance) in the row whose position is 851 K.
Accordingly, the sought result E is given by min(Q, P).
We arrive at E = 0.840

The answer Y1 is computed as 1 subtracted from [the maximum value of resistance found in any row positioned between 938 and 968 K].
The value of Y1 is 1.32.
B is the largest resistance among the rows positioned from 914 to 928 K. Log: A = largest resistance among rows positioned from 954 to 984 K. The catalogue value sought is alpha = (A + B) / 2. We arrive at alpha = 2.33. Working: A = 2.324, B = 2.337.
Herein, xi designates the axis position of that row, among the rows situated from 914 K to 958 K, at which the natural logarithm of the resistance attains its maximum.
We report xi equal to 916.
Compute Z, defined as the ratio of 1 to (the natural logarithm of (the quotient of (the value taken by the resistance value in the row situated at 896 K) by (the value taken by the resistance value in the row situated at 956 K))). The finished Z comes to 13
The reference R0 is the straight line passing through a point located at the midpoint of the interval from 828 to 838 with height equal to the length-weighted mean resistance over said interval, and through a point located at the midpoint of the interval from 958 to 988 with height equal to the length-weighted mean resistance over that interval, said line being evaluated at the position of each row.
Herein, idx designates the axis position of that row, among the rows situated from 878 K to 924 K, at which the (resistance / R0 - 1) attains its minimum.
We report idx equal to 921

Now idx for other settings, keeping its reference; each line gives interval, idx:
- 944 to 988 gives 966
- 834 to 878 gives 856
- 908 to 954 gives 941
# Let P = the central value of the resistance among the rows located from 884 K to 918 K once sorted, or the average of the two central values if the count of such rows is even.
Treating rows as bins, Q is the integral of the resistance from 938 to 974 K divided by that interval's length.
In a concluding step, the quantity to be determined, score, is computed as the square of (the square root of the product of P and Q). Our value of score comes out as 5.62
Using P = 2.44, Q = 2.31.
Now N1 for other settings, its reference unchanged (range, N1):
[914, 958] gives 941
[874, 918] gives 916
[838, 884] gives 856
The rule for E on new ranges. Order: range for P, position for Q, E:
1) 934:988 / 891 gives 0.836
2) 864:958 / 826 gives 0.843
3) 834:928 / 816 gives 0.829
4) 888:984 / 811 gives 0.842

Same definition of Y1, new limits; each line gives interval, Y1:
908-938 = 1.34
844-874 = 1.36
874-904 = 1.53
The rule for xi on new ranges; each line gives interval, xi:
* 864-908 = 891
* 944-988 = 981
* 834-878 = 871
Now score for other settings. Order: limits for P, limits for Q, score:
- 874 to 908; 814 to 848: 5.64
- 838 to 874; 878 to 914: 5.66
